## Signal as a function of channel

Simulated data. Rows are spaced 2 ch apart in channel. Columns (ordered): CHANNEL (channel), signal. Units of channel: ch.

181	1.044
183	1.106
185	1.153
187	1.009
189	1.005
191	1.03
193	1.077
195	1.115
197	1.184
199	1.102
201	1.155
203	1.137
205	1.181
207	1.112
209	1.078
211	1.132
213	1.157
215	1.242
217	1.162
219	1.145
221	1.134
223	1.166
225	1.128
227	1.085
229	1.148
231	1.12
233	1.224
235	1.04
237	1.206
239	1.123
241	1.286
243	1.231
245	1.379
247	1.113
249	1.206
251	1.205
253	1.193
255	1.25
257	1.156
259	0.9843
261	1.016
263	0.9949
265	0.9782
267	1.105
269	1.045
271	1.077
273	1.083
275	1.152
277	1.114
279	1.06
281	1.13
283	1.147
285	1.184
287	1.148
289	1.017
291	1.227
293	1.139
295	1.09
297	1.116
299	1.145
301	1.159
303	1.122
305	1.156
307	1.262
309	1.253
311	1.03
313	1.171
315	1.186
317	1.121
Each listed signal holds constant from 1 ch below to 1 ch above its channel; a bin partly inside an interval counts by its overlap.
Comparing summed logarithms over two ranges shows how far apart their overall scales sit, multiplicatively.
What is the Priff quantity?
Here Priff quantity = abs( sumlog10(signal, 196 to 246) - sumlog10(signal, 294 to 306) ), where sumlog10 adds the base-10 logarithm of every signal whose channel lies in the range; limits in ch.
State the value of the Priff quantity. 1.3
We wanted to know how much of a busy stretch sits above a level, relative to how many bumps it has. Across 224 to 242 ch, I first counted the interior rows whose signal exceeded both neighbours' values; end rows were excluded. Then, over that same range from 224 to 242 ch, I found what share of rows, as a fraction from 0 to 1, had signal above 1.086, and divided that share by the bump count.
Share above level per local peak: 0.3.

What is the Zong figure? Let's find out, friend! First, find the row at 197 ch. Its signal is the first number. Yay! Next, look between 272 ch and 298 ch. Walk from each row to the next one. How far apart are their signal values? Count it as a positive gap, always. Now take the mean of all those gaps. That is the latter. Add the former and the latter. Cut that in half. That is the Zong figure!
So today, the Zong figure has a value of 0.626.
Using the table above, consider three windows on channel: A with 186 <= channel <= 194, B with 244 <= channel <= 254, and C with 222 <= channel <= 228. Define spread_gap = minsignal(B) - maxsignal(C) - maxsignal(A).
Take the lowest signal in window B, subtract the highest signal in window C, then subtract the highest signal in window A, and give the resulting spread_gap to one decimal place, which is -1.1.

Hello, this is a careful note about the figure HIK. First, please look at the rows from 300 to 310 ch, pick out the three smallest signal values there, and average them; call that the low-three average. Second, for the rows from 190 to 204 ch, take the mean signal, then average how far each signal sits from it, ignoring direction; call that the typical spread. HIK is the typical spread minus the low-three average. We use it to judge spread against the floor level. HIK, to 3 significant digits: -1.11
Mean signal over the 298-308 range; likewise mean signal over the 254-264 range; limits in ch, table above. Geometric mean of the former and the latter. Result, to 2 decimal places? 1.12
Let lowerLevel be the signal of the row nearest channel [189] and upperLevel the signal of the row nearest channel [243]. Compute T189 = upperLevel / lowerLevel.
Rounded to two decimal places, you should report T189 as 1.22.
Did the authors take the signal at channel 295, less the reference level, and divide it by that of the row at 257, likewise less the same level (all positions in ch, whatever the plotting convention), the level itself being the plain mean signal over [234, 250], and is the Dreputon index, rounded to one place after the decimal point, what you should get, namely 2.6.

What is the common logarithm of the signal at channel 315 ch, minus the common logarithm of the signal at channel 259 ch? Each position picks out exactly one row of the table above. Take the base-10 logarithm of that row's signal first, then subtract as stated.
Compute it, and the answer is 0.081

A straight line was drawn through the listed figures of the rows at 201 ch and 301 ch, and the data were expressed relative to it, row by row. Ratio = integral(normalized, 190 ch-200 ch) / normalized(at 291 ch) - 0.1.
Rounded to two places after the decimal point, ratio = 8.91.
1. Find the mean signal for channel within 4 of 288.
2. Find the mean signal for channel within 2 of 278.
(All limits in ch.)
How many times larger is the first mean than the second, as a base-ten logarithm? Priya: 0.022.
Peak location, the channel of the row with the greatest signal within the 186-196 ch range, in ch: 195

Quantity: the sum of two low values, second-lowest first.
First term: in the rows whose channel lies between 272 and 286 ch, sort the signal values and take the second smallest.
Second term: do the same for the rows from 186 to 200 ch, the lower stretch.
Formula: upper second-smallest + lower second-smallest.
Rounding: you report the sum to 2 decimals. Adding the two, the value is 2.09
